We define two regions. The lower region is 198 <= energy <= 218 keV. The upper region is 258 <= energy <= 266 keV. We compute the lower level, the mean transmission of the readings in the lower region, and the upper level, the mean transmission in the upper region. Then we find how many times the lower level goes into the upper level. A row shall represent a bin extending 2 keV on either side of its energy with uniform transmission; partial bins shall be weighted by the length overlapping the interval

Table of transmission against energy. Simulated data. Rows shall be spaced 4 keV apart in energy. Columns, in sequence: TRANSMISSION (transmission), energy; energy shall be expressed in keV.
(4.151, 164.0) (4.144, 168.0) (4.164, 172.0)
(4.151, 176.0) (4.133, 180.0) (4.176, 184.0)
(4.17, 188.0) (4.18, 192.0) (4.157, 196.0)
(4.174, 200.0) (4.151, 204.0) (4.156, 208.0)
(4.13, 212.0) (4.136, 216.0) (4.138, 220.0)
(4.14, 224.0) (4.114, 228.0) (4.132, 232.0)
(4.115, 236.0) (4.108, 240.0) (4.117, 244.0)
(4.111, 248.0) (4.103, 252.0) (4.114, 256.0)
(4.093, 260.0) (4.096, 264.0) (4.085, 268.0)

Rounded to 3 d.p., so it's 0.987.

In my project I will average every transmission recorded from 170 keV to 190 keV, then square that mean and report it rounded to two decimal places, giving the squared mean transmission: 17.30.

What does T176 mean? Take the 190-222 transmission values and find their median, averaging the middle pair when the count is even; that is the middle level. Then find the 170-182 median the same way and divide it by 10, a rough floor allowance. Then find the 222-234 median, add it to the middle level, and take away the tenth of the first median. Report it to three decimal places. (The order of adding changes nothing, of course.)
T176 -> 7.870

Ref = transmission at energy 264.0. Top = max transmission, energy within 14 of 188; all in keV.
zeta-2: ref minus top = -0.084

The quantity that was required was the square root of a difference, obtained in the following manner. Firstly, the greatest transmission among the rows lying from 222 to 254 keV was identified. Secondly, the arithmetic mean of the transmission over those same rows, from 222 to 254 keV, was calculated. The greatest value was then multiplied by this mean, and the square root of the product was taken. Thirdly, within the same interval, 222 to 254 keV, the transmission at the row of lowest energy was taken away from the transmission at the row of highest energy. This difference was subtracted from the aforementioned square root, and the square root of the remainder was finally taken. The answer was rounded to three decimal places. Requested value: 2.041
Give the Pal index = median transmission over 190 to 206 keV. 4.17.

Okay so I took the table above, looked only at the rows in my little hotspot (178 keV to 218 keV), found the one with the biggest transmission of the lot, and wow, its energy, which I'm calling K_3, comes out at 192.0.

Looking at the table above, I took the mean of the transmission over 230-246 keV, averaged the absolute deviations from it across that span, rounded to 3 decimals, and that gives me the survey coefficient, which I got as 0.007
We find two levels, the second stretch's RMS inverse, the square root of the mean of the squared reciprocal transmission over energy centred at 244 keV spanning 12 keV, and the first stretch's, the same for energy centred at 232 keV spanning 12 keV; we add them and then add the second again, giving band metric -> 0.729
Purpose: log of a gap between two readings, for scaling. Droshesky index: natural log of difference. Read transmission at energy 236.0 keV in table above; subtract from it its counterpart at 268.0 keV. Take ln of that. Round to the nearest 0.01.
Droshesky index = -3.51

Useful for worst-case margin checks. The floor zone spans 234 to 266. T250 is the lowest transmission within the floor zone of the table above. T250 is 4.093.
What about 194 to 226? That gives 4.13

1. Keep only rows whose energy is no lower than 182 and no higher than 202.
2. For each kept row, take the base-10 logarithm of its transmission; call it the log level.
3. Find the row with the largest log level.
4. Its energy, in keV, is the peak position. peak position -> 192.0 keV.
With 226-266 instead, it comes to 232.0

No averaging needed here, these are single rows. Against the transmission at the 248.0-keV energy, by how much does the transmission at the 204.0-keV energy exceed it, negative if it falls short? 0.0400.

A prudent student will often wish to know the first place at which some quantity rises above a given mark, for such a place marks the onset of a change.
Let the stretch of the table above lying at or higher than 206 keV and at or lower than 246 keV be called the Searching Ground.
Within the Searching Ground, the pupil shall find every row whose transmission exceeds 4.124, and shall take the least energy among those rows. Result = 208.0 keV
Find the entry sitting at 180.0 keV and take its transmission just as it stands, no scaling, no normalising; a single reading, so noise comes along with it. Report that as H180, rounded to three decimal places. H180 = 4.133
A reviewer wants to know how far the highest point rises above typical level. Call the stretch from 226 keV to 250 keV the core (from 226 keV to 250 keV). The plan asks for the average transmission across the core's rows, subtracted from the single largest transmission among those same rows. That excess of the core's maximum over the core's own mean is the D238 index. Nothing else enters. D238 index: 0.016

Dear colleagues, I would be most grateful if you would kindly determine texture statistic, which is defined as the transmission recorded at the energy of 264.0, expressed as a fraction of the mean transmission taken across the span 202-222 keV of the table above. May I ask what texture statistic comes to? 0.989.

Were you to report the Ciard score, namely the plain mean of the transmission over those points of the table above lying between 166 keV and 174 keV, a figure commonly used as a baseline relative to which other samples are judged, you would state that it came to 4.15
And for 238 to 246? 4.11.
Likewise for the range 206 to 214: 4.14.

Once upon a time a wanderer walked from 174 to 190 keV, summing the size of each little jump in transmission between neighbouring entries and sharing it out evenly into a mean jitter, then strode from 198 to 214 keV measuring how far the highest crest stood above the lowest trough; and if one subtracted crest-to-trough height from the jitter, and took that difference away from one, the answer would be 1.022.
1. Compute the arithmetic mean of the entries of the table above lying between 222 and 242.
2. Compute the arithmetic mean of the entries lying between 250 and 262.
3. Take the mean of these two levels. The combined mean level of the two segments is 4.11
